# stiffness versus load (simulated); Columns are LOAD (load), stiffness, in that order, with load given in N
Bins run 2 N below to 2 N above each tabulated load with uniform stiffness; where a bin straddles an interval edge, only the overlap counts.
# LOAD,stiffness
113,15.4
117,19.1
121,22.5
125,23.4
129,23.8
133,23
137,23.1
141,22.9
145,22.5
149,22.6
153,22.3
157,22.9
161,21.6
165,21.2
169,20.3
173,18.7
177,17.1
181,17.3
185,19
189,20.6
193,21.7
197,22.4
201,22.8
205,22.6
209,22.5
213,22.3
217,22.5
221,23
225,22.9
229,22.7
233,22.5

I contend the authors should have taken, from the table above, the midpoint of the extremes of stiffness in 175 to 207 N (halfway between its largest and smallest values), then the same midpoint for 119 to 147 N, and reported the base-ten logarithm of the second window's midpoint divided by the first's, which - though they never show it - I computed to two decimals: 0.06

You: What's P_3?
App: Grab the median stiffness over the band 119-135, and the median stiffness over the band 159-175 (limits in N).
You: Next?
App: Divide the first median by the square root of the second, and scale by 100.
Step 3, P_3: 509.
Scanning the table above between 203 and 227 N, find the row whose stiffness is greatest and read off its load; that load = 221 N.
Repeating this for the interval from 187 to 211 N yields 201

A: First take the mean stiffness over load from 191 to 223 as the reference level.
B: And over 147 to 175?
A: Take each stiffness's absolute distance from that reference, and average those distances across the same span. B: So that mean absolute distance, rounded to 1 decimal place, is 1.3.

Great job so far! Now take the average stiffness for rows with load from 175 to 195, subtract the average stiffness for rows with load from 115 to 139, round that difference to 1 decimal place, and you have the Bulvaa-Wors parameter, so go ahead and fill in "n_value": -3.3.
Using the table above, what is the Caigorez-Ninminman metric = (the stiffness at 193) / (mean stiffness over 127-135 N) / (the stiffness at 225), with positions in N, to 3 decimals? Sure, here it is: 0.040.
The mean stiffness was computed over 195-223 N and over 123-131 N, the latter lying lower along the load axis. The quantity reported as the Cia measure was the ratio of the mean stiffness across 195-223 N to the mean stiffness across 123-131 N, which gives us 0.96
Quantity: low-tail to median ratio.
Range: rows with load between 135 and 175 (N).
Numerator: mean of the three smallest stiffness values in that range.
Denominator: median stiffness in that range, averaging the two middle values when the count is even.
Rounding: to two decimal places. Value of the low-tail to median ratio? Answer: 0.90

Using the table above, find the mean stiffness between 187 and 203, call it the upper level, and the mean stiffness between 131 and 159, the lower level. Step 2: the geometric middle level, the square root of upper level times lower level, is 22.31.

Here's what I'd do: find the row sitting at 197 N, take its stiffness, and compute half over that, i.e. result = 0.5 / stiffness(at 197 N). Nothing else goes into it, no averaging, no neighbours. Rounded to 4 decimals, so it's 0.0223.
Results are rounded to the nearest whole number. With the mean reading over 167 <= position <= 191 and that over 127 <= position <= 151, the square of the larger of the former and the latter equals 528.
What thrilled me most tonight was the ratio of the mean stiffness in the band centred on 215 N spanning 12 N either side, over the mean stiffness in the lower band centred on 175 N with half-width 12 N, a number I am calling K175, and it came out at 1.20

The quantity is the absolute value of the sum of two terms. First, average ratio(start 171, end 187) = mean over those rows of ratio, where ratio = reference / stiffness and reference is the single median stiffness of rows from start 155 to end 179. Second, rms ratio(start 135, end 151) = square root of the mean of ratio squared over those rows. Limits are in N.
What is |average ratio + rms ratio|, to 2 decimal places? 2.06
